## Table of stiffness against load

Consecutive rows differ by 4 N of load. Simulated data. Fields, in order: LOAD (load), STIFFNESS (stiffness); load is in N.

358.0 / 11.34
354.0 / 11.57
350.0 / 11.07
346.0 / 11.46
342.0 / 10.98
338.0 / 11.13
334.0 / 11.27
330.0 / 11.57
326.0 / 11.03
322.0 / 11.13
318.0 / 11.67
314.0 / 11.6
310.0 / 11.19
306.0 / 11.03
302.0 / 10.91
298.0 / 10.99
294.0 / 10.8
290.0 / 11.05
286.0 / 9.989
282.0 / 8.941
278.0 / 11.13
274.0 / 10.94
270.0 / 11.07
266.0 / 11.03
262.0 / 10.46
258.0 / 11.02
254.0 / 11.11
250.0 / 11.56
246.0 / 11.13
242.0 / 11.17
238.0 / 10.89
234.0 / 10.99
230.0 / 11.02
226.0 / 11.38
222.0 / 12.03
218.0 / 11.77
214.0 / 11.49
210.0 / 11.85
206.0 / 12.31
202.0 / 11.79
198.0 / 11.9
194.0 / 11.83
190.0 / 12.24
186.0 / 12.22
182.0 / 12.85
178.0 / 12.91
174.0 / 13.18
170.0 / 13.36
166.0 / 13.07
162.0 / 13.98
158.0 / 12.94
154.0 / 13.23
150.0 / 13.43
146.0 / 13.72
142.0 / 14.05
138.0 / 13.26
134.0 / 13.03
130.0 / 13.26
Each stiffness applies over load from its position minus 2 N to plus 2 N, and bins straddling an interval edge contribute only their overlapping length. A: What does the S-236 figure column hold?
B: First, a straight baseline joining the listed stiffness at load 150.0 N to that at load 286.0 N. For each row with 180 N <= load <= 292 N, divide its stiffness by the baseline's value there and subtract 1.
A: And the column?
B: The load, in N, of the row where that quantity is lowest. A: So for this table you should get 282.0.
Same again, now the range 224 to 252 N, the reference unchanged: 230.0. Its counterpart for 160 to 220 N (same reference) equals 194.0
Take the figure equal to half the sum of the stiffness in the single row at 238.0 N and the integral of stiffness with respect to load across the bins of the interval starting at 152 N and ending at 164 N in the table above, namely 86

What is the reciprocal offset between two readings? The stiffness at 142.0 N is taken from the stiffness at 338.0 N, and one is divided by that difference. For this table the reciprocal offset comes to -0.34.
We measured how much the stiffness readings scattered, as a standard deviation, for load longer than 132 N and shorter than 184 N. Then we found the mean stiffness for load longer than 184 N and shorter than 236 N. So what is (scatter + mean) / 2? 6.07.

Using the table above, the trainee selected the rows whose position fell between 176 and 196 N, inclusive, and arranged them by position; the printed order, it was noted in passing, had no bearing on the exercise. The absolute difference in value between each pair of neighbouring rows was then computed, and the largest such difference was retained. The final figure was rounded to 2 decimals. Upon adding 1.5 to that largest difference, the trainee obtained 2.13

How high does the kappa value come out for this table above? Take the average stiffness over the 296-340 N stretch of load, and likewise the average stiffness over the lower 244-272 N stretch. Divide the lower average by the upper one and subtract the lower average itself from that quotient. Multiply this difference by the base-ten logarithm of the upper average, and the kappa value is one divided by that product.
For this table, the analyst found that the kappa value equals -0.095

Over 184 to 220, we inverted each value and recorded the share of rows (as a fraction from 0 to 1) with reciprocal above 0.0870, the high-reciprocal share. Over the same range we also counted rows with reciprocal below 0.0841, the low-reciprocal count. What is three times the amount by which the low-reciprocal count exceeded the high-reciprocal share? 12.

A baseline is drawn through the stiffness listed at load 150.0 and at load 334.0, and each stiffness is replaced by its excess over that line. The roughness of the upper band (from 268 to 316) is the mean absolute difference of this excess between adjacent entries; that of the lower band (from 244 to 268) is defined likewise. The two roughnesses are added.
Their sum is 0.95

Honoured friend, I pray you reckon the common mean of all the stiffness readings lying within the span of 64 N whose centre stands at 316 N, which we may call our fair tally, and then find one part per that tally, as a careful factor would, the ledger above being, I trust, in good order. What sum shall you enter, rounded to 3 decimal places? 0.090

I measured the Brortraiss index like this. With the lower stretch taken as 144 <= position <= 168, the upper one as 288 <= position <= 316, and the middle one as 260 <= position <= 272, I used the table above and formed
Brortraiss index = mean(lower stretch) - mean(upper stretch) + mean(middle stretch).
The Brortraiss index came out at 13.2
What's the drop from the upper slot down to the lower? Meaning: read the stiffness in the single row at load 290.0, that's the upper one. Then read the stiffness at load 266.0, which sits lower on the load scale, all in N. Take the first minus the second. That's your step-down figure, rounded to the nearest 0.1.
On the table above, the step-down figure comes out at 0.0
